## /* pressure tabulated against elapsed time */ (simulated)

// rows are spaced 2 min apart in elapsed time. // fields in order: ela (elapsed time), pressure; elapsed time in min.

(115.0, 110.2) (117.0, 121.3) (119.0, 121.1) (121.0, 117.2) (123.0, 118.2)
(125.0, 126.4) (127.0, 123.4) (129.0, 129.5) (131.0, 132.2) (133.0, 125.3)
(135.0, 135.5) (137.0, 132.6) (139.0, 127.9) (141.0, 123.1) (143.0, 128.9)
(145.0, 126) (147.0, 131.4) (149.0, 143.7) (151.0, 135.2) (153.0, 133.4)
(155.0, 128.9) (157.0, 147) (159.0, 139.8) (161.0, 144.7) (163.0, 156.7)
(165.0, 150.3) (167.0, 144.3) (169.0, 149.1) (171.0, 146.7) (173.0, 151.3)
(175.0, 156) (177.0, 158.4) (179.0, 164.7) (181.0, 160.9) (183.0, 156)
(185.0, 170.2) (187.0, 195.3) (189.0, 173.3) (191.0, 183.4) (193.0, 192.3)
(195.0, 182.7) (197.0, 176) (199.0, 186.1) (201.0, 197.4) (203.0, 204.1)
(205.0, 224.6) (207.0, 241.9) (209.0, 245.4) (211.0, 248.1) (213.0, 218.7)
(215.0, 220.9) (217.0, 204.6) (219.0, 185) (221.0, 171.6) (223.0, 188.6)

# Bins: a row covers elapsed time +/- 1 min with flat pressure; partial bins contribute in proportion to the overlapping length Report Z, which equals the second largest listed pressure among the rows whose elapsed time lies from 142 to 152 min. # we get 135.2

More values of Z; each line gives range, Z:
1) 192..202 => 192.3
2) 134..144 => 132.6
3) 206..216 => 245.4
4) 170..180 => 158.4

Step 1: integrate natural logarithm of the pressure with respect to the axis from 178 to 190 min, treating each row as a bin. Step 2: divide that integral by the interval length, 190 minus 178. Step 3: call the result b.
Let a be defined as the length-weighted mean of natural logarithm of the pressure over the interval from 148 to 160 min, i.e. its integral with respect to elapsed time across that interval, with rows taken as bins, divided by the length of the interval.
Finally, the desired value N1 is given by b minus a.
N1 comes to 0.21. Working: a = 4.93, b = 5.13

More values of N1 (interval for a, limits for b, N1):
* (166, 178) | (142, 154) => -0.13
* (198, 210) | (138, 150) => -0.51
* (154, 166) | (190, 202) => 0.25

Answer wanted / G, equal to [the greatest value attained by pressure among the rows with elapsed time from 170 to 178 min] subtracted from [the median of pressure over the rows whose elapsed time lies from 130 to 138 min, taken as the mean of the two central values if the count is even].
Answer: -26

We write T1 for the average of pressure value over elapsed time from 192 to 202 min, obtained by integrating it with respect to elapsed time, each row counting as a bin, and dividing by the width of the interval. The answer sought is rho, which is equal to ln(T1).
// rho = 5.23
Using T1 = 187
